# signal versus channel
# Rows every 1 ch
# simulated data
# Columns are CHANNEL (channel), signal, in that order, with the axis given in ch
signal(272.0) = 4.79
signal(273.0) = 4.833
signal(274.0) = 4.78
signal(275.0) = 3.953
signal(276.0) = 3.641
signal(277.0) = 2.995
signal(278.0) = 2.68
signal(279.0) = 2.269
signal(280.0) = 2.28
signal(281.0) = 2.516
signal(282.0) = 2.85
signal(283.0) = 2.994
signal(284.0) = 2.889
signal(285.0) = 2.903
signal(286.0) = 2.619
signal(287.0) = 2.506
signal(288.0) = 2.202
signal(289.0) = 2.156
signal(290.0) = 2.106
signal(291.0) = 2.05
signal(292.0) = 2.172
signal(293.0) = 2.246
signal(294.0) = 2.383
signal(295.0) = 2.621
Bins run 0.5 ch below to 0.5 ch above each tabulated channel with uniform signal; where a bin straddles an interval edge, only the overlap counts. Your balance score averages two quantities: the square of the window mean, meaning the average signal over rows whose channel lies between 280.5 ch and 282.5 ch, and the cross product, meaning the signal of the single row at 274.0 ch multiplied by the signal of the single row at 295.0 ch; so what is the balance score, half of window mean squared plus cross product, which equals 10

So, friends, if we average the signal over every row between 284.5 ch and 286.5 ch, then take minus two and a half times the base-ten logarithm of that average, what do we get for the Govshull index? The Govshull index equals -1.10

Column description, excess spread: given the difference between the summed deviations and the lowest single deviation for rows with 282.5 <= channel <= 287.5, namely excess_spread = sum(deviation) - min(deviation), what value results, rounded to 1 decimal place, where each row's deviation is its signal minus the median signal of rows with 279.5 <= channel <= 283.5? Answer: 0.7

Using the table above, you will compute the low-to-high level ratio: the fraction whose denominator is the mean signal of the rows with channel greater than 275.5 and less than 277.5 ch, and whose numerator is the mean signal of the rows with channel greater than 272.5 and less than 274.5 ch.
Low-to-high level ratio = 1.45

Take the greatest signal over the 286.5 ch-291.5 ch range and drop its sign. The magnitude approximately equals 2.51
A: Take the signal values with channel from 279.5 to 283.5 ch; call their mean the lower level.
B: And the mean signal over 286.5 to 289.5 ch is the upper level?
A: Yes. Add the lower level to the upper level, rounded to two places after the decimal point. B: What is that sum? 4.95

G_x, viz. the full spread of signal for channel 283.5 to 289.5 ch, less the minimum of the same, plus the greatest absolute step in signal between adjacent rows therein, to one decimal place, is -1.1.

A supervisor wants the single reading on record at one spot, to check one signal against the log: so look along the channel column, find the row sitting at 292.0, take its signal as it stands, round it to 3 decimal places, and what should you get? 2.172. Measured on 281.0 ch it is 2.516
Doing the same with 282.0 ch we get 2.850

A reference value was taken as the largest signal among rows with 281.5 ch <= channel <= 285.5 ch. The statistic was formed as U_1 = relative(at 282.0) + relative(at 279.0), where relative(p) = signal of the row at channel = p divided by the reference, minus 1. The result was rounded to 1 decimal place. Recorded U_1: -0.3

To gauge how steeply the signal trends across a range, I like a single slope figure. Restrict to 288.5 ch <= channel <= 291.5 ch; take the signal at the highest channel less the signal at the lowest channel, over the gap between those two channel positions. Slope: -0.1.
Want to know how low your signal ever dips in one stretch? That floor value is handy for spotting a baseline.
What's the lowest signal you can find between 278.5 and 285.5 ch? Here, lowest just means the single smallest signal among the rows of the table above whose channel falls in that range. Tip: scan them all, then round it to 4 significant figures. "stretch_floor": 2.269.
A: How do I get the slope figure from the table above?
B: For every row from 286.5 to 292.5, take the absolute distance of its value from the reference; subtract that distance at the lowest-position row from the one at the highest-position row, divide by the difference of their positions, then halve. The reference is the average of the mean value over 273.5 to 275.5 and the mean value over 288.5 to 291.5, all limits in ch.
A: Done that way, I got 0.03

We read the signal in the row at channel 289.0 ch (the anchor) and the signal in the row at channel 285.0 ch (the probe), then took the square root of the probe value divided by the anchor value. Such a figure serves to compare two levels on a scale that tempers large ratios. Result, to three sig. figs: 1.16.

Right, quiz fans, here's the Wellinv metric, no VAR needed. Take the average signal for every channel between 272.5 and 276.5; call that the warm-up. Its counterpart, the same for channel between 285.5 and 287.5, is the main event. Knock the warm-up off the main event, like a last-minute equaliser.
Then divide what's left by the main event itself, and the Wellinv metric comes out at -0.68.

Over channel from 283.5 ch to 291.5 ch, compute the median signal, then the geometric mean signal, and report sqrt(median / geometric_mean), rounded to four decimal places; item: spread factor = 0.9888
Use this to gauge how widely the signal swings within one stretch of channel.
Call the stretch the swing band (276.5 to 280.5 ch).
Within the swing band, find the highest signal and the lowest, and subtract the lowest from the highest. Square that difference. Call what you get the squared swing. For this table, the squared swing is 0.53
